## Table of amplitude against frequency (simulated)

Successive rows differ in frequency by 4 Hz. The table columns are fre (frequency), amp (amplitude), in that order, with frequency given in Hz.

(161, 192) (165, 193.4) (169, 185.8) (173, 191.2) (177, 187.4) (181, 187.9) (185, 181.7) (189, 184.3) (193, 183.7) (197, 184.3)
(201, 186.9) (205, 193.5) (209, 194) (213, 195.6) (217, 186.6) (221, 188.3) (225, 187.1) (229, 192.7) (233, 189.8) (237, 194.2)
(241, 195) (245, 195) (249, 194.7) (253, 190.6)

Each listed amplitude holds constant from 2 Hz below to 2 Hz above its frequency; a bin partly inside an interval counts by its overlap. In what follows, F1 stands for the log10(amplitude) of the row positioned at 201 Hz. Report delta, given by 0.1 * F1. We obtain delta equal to 0.2272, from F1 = 2.27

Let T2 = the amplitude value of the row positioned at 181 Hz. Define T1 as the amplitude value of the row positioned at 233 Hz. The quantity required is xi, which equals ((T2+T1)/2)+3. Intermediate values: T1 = 189.8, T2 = 187.9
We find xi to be 192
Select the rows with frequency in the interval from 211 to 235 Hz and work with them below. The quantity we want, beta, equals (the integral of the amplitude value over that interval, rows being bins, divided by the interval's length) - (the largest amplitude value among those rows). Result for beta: -5.6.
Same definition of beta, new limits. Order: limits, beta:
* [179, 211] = -7.0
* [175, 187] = -2.2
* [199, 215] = -3.1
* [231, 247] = -1.5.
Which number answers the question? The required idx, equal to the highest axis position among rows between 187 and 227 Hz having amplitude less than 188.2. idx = 225 Hz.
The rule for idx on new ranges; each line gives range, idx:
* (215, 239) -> 225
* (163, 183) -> 181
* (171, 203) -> 201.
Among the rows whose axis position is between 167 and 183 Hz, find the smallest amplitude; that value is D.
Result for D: 185.8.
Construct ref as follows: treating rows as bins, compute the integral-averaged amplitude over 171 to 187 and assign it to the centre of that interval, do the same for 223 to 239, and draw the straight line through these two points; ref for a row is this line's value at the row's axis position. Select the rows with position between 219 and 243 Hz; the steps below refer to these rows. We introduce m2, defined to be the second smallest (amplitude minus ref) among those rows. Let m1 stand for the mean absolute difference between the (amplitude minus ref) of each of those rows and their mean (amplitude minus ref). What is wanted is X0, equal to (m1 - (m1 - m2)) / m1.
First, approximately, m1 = 2.4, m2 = -1.9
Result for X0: -0.8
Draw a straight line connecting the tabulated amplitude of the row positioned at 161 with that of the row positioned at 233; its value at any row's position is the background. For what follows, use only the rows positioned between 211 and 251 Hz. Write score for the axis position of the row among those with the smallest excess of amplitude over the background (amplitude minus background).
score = 217 Hz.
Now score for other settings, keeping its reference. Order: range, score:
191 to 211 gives 193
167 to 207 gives 185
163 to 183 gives 169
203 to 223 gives 217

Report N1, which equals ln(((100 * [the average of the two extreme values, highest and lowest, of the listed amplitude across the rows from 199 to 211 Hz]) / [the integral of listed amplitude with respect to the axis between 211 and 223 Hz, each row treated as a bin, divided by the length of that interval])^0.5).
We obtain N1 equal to 2.30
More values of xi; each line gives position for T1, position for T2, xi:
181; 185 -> 188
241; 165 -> 197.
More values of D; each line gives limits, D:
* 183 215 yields 181.7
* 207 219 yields 186.6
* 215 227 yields 186.6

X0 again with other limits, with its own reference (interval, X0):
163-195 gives -1.3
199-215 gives 1.7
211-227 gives -1.0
